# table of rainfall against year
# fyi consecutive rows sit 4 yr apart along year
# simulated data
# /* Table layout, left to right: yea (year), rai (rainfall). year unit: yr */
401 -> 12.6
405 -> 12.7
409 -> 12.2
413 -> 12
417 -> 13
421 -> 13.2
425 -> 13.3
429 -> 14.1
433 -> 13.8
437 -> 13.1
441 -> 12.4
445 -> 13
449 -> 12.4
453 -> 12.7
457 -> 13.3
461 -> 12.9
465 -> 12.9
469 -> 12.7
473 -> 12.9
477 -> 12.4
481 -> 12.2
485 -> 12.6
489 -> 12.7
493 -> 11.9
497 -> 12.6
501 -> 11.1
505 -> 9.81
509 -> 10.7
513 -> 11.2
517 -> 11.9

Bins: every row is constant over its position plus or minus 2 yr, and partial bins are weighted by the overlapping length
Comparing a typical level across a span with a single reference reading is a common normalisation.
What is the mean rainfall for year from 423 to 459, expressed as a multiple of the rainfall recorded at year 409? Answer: 1.08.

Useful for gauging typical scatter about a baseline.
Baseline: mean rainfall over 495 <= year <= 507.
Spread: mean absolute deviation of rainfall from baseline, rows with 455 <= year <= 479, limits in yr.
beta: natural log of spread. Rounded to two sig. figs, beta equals 0.52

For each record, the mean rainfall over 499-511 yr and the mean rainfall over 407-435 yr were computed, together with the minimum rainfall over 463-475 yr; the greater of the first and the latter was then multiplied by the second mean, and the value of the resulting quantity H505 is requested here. 166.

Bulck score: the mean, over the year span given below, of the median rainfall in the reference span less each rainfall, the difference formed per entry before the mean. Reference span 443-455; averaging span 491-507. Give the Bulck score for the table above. 1.3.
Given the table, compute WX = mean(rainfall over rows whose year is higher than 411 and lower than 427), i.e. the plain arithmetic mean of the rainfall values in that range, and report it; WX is 12.9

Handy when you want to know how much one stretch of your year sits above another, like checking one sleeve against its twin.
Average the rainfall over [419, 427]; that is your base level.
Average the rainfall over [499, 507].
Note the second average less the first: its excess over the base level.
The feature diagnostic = -2.8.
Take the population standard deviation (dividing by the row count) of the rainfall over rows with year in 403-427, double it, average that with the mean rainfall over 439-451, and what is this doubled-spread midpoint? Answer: 6.79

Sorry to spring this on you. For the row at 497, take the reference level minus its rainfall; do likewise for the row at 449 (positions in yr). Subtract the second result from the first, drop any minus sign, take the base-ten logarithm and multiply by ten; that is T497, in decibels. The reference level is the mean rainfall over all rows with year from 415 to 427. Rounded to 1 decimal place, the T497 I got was -7.0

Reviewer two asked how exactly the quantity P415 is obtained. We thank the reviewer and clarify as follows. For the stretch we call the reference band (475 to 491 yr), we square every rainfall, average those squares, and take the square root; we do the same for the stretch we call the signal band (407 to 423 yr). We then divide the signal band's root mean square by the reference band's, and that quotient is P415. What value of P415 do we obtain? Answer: 1.01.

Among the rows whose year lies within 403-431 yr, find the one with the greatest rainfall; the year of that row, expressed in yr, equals 429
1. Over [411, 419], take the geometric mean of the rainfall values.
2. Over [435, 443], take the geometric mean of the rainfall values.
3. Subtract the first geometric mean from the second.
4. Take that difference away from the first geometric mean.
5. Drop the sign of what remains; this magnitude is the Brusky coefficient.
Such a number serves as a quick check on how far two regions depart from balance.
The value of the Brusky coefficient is 12.2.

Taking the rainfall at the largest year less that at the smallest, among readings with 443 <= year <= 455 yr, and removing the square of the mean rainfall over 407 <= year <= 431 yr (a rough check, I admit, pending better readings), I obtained -168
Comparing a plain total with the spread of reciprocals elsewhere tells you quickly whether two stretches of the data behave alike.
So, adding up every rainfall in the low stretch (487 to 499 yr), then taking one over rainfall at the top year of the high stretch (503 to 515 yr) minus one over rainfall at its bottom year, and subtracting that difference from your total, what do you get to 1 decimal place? 37.2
